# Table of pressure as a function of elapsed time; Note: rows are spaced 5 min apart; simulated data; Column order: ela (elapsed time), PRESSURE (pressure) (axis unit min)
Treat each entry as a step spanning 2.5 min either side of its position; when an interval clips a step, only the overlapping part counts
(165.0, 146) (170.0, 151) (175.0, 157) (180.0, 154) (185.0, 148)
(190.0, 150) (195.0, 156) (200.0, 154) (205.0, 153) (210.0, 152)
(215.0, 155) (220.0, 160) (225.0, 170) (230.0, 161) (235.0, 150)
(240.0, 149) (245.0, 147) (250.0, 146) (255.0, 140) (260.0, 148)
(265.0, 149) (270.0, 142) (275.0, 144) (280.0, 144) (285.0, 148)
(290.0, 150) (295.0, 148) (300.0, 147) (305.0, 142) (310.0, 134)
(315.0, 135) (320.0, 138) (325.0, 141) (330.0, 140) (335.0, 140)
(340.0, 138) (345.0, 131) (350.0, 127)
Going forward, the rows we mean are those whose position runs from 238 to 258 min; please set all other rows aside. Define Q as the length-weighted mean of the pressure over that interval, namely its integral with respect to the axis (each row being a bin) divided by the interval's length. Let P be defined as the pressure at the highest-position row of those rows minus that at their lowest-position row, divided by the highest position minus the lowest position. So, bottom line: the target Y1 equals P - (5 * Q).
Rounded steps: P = -0.60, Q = 145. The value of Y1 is -728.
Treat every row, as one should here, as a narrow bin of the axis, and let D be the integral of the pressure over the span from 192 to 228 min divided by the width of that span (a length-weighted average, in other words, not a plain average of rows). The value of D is 157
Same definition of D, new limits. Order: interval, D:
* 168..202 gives 153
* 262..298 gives 146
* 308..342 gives 138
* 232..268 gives 147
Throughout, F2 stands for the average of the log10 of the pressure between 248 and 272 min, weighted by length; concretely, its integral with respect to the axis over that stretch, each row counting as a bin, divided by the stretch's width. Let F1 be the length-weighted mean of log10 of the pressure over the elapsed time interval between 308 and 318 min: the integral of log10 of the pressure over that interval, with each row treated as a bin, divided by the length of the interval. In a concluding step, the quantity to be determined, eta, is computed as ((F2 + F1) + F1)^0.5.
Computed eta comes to 2.534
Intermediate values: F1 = 2.13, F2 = 2.16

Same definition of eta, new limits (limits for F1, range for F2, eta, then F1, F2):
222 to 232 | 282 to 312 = 2.569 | 2.22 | 2.16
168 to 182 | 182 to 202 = 2.561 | 2.19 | 2.18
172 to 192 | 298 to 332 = 2.551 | 2.18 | 2.14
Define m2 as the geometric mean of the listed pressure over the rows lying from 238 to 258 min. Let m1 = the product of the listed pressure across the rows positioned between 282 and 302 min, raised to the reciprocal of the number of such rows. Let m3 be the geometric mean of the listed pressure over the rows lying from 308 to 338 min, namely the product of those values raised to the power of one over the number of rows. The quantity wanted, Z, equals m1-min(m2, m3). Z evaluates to 10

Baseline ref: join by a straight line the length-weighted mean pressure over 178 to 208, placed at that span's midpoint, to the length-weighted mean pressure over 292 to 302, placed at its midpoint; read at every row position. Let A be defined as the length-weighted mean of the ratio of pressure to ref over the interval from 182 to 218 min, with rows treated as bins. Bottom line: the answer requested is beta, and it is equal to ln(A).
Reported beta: 0.00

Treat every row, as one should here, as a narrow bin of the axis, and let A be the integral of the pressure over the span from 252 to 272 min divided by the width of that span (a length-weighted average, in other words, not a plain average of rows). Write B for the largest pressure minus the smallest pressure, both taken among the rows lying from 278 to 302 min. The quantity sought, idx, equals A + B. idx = 151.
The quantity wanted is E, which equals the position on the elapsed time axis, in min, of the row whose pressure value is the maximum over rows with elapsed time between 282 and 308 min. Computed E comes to 290.0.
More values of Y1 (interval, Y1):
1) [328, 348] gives -685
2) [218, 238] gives -801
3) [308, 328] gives -685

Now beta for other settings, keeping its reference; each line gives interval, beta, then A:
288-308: -0.01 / 0.99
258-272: -0.02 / 0.98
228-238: 0.03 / 1.03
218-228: 0.09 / 1.09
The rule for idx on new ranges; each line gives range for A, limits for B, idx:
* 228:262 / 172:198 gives 158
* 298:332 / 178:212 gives 147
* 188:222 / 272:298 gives 160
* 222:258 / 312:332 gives 158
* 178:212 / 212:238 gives 172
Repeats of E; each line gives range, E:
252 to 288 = 265.0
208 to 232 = 225.0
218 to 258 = 225.0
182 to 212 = 195.0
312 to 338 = 325.0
